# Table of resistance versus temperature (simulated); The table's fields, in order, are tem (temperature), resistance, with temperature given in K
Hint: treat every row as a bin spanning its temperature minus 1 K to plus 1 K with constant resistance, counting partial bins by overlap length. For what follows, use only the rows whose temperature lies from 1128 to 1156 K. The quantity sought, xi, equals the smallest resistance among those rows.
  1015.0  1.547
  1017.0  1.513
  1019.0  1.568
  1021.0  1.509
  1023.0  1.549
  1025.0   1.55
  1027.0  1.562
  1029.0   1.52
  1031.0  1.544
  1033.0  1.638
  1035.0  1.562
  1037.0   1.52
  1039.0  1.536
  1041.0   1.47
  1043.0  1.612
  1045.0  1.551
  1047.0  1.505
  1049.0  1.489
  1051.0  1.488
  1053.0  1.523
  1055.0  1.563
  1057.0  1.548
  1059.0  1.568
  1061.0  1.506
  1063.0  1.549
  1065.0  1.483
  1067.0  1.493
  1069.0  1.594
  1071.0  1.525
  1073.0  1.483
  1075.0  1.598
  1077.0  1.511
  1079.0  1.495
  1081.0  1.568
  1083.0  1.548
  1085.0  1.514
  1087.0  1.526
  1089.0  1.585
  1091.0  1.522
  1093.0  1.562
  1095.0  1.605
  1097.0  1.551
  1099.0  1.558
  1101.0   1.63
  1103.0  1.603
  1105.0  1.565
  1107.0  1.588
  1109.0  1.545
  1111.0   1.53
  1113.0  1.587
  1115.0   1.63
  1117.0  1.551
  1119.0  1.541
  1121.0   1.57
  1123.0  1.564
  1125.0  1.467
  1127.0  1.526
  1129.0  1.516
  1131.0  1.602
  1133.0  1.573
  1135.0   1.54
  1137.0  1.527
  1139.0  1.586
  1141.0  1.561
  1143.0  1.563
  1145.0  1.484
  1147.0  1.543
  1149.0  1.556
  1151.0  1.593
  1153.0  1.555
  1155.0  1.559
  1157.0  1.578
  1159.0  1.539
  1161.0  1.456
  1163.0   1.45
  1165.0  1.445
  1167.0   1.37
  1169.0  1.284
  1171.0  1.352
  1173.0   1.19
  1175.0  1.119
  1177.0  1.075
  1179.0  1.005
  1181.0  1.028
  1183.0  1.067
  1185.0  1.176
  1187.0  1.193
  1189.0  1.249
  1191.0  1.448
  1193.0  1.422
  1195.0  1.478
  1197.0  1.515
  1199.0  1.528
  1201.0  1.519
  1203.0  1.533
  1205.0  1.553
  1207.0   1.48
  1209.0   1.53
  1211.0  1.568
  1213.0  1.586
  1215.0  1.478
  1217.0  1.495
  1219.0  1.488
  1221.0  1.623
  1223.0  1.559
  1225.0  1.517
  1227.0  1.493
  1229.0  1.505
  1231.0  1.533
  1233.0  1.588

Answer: 1.484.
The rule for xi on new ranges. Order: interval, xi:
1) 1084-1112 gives 1.514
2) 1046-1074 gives 1.483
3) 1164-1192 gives 1.005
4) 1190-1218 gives 1.422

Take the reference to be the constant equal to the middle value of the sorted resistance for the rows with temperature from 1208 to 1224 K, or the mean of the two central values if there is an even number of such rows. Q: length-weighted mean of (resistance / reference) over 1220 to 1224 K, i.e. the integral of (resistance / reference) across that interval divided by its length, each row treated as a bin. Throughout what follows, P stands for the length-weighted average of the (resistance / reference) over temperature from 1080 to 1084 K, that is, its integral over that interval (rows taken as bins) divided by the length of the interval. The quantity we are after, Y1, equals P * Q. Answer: 1.04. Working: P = 1.01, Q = 1.030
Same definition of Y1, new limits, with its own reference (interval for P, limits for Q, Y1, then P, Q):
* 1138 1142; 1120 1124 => 1.03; 1.02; 1.015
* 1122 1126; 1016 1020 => 0.98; 0.98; 0.997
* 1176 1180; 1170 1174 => 0.55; 0.67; 0.823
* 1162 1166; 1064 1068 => 0.90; 0.94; 0.963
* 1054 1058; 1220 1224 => 1.04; 1.01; 1.030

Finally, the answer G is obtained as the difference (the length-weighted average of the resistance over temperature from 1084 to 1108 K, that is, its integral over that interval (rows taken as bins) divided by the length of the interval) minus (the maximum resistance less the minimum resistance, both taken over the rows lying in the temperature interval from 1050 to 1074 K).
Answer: 1.46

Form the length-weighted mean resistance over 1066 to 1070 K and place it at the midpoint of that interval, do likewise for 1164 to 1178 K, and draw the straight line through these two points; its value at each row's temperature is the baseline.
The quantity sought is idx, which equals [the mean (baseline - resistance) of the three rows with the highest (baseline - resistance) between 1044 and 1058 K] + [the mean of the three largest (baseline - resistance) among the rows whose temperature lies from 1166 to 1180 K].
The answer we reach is 0.3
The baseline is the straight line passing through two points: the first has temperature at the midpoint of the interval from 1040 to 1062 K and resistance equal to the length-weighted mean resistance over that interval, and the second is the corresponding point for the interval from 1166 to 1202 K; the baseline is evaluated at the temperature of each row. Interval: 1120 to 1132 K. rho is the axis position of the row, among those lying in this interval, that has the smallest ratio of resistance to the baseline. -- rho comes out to 1125.0 K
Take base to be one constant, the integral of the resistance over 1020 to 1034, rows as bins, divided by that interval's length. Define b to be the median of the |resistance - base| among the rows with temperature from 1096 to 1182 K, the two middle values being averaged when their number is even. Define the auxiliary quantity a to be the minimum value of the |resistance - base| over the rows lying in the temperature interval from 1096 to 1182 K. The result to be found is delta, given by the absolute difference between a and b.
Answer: 0.031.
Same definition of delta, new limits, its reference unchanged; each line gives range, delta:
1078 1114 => 0.027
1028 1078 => 0.039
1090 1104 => 0.029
